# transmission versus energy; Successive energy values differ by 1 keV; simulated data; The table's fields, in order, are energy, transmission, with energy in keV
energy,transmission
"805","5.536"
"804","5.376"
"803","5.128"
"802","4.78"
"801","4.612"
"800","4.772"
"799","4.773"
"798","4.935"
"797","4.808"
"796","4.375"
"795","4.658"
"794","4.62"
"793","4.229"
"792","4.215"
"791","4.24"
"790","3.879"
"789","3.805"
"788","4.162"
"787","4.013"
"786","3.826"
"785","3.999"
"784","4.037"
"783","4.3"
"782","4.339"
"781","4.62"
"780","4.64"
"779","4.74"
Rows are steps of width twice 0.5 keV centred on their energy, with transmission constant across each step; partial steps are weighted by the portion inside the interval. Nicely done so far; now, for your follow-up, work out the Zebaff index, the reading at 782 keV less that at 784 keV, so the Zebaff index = 0.3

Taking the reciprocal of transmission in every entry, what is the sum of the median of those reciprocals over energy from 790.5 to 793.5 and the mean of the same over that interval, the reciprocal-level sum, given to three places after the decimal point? 0.473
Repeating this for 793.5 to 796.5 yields 0.436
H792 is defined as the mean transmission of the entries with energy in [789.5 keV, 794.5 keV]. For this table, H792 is 4.24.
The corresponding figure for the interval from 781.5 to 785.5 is 4.17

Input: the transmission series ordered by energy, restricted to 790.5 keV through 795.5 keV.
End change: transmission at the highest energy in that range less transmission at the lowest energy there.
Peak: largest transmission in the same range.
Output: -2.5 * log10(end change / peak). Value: 2.6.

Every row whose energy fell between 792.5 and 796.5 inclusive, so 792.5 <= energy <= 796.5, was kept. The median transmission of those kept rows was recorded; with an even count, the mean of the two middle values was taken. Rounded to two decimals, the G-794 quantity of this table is 4.50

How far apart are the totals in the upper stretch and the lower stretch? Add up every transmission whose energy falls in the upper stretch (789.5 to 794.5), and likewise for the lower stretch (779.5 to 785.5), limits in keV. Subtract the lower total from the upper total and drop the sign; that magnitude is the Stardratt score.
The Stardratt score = 4.8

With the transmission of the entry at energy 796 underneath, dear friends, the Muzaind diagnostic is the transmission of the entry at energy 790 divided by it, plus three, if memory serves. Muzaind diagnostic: 3.887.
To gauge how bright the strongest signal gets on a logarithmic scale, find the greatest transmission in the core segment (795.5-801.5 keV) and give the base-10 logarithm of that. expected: 0.69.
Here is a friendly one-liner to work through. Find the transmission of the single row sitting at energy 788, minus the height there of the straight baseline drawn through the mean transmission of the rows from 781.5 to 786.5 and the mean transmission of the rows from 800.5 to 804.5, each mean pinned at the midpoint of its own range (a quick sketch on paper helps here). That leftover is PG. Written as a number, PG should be -0.13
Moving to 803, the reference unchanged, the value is 0.13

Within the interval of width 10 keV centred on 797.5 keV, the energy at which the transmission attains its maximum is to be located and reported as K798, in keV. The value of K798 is 798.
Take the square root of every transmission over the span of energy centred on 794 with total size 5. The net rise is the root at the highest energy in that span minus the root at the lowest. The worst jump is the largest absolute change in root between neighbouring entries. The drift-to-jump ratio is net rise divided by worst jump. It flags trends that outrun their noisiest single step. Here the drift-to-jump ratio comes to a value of 0.4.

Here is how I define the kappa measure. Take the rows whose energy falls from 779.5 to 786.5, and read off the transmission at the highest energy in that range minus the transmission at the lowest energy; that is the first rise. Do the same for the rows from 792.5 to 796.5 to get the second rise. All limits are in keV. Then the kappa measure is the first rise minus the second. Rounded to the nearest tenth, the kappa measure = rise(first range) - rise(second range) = -1.0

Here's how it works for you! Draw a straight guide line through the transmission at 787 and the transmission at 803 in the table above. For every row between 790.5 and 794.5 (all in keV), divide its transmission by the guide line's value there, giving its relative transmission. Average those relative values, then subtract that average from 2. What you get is 1.02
